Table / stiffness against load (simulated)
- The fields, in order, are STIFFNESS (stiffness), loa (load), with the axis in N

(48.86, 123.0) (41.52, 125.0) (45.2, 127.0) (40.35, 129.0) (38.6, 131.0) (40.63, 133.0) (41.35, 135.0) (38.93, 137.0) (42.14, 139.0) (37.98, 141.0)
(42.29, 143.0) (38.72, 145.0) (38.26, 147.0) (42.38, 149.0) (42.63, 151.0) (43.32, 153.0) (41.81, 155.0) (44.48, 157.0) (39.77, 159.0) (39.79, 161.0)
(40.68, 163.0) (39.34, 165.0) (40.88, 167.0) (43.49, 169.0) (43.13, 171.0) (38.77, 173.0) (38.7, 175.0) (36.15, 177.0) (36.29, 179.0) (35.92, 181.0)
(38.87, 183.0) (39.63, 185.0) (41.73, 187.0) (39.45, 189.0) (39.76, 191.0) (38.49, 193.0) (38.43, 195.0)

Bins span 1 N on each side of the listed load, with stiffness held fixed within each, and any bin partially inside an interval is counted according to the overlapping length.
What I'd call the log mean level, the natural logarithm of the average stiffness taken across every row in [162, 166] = 3.69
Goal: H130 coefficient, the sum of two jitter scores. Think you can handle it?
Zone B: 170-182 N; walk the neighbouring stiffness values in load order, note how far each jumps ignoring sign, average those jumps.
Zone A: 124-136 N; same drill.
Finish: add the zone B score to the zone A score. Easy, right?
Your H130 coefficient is 4.1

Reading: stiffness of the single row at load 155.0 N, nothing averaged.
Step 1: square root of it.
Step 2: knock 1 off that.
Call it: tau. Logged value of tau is 5.47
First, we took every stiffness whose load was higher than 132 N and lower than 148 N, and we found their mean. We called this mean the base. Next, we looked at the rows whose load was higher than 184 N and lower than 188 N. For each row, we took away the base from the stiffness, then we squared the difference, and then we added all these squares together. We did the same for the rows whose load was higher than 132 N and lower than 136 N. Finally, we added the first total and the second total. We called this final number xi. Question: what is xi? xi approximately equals 5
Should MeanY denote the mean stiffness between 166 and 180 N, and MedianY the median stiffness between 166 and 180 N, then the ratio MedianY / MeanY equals 0.98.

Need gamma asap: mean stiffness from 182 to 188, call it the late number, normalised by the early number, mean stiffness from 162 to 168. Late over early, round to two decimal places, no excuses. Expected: 0.99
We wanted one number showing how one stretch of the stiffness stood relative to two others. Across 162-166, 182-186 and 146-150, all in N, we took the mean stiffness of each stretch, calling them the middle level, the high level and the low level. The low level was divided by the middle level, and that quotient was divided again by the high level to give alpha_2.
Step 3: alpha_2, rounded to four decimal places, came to 0.0257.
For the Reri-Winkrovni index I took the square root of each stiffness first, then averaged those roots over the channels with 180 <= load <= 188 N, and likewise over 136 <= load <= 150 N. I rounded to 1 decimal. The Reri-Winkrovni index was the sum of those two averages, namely 12.6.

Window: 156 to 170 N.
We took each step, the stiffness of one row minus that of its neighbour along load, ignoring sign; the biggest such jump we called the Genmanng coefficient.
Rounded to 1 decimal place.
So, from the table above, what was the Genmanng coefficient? 4.7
